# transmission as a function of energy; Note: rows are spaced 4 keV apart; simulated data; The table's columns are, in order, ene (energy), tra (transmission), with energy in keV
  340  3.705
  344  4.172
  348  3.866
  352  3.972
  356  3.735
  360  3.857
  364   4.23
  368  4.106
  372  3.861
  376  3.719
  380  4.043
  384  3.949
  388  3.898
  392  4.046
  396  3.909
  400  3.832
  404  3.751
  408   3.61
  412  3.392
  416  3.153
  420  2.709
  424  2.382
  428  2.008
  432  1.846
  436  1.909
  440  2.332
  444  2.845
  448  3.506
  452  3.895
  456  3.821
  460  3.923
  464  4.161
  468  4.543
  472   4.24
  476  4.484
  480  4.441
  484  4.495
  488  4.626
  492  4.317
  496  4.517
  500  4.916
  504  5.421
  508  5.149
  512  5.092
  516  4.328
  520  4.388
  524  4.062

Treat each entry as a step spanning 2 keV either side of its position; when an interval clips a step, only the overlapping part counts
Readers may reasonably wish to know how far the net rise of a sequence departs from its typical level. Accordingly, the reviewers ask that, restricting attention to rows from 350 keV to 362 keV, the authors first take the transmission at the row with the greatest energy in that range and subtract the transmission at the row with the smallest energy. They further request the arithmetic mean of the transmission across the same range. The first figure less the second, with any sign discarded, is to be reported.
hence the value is 4.0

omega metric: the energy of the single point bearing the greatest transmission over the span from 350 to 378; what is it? 364 keV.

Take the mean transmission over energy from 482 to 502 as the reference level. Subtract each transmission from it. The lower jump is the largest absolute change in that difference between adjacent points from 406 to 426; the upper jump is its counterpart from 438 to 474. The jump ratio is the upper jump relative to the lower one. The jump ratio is 1.5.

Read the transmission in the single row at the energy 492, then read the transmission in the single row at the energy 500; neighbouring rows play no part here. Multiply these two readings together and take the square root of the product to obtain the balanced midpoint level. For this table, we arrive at 4.6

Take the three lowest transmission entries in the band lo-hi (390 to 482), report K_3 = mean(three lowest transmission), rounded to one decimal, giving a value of 1.9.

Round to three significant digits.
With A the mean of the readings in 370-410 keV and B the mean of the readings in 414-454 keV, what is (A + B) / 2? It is 3.26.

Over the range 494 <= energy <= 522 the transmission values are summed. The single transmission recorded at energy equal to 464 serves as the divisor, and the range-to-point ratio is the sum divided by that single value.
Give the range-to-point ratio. 8.1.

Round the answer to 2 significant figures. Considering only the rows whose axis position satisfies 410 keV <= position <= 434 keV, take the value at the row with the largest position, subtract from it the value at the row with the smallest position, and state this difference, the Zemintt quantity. -1.5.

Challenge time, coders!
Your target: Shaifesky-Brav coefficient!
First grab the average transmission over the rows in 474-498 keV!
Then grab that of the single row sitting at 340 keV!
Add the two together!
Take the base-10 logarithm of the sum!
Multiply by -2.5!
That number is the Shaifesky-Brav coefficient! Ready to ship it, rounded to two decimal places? -2.28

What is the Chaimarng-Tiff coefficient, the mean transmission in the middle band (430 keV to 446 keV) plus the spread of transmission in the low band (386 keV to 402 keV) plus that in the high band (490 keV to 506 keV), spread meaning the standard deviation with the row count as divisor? 2.7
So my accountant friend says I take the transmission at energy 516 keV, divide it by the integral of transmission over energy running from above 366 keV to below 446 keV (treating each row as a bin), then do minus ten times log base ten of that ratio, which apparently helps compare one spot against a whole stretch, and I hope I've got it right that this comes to 17.8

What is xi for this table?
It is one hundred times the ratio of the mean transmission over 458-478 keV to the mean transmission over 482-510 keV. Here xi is 89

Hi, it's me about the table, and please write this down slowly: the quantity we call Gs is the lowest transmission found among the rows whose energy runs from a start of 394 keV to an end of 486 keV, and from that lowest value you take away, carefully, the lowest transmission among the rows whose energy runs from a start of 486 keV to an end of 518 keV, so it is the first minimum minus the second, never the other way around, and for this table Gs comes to -2.5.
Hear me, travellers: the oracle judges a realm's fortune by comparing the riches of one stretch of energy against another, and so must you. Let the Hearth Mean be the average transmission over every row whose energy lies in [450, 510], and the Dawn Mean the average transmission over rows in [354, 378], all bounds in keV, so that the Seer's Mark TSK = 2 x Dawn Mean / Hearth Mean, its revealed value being 1.76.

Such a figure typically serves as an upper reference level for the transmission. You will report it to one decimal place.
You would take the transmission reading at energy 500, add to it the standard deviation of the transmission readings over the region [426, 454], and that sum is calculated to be 5.7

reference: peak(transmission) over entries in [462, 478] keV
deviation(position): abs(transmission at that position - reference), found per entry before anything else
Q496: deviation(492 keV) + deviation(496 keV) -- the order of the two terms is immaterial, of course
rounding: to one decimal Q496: 0.3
